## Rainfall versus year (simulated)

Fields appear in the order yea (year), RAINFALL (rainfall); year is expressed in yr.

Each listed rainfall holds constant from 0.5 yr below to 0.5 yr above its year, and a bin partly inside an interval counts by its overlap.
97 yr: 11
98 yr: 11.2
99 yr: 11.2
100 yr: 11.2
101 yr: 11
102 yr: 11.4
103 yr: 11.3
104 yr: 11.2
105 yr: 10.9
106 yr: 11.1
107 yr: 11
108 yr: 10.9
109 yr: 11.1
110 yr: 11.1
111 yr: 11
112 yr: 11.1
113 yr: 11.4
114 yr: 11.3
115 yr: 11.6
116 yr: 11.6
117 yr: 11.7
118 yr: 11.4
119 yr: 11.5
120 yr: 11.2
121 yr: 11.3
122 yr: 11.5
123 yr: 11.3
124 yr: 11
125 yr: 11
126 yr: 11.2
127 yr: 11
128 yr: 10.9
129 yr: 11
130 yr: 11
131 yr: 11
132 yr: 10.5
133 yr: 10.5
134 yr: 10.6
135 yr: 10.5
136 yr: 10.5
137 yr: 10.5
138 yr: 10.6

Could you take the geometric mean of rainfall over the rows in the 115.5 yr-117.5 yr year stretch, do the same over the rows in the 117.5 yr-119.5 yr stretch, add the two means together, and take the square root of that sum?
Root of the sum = 4.81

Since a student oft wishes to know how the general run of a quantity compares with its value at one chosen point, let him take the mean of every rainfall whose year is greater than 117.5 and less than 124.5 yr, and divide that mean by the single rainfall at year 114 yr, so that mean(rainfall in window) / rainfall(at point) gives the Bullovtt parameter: 1.00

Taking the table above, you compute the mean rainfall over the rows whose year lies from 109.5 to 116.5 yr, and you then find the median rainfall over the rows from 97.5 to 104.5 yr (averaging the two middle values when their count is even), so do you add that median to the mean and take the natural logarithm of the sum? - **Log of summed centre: 3.11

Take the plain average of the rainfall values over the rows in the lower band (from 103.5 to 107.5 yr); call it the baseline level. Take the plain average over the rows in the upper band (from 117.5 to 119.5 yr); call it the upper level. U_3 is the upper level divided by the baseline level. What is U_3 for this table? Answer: 1.04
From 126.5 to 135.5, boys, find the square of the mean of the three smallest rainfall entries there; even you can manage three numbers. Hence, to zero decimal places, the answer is 110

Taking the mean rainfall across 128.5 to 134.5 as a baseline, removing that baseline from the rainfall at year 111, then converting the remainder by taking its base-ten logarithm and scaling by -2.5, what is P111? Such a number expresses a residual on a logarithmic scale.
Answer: 1.6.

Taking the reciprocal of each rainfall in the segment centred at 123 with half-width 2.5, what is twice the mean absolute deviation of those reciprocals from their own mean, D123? 0.0028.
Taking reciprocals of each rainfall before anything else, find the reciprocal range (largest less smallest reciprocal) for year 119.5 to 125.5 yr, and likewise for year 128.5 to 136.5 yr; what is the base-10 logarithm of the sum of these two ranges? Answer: -2.08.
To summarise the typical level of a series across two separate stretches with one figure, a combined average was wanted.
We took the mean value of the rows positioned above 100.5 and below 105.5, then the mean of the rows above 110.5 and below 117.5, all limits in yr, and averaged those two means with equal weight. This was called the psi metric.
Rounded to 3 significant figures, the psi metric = 11.3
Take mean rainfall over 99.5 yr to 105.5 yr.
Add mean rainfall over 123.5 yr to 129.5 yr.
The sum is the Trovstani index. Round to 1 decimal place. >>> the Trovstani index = 22.2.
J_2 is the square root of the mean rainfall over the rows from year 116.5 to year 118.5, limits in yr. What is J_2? 3.40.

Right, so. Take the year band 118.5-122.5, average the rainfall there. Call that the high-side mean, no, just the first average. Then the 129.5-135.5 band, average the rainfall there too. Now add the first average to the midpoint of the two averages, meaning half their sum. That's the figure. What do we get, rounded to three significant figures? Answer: 22.4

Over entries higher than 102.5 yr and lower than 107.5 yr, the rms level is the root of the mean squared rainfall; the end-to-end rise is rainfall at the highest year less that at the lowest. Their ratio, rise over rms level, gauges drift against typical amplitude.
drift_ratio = -0.027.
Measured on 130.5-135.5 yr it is -0.047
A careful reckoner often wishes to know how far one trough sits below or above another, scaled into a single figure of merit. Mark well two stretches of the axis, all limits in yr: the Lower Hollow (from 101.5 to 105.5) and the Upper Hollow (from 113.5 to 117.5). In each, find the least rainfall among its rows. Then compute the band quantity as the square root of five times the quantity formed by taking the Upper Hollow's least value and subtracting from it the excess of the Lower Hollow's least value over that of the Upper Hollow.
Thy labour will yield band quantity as 7.65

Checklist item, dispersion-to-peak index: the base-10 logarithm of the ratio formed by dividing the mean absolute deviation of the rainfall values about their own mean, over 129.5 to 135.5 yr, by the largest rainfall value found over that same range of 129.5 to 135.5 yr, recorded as -1.72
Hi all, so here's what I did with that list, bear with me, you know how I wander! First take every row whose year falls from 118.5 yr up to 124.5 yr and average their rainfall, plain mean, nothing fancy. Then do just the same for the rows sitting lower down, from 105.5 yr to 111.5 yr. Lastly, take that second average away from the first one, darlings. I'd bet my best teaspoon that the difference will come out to 0.27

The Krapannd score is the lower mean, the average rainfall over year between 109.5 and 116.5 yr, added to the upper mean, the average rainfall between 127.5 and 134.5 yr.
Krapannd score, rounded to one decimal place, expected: 22.1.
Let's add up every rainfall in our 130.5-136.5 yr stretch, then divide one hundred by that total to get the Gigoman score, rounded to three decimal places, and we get 1.572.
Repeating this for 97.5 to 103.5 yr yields 1.486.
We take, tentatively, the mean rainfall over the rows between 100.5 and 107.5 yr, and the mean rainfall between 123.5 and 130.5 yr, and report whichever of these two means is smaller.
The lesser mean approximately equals 11.01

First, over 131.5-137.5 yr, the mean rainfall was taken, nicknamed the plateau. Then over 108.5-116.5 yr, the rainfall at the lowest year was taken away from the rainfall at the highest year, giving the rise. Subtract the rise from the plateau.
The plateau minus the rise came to 10.0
